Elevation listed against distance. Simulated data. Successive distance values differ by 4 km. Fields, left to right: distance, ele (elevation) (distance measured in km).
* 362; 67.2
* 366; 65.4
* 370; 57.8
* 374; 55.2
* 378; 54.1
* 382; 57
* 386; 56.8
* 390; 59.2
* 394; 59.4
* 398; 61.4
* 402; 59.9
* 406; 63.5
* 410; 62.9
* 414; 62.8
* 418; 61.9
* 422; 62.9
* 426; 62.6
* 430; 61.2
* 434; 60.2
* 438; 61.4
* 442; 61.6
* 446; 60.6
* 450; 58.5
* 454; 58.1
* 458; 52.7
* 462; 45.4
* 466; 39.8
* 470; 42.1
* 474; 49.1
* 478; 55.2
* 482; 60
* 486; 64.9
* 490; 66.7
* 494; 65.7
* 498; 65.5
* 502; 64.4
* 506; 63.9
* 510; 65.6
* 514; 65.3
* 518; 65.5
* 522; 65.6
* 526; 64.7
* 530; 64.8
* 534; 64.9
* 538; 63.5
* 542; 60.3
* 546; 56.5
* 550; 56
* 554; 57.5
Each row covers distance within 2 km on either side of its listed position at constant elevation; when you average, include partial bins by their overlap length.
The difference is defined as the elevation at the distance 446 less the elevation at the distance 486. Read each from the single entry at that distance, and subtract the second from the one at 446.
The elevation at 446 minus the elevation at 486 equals -4.3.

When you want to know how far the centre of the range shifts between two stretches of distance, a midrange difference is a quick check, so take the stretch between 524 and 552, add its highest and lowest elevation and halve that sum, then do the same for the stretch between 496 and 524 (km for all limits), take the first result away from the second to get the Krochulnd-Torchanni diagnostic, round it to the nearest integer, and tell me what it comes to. 4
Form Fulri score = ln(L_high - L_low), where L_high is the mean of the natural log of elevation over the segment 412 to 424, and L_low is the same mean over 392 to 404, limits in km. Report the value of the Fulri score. -3.28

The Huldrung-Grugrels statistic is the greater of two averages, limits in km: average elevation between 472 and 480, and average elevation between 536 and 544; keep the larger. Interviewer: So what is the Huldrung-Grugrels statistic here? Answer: 61.9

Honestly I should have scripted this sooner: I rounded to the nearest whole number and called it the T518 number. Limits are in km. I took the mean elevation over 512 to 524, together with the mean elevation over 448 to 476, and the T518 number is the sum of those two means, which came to 115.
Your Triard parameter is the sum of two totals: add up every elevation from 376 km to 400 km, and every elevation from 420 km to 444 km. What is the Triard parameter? 718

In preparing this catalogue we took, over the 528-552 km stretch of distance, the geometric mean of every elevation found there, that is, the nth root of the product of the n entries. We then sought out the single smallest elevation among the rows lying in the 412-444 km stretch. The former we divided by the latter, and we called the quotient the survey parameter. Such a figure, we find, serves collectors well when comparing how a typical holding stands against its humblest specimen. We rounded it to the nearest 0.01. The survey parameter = 1.01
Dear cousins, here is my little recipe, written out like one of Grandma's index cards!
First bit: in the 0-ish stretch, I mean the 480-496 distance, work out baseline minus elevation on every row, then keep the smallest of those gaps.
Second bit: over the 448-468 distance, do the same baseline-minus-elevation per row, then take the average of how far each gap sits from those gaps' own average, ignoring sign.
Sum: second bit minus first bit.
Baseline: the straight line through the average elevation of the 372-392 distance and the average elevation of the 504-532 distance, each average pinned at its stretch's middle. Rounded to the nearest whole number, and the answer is 10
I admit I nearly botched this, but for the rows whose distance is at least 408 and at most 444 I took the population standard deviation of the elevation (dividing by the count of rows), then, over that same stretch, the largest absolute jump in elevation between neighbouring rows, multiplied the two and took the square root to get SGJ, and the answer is 1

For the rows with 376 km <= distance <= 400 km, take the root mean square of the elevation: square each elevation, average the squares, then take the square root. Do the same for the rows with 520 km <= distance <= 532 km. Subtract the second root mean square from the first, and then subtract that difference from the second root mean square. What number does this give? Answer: 72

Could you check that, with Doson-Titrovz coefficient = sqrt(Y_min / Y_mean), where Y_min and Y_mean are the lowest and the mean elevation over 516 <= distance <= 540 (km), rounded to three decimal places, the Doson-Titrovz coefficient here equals 0.990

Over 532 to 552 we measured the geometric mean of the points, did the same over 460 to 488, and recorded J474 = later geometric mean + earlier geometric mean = 110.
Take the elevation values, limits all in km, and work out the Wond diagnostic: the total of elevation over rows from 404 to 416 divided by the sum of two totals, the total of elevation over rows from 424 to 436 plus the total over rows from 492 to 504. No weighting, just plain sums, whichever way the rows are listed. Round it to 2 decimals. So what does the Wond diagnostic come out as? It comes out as 0.50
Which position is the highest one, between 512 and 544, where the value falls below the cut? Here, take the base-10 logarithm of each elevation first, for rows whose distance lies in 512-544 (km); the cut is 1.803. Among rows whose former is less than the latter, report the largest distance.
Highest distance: 542 km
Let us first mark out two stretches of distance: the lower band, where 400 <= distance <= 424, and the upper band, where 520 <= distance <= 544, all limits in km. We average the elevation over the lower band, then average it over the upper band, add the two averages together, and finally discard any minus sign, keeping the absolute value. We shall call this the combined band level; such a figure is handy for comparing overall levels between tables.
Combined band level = 126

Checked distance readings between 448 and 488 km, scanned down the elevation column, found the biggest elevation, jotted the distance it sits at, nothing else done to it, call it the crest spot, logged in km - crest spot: 486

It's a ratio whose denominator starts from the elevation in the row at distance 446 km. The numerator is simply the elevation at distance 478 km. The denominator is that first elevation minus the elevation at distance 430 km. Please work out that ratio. -92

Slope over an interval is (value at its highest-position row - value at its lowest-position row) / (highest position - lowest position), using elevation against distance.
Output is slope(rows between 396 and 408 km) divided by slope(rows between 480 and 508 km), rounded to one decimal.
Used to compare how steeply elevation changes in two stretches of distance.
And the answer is 1.6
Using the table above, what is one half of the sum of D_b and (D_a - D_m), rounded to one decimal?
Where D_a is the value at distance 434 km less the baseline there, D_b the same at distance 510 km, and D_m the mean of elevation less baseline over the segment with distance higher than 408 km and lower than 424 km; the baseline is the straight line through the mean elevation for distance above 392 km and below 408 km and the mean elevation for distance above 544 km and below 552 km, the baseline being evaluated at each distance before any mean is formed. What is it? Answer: 3.1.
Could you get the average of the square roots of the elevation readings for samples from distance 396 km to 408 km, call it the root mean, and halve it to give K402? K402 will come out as 3.92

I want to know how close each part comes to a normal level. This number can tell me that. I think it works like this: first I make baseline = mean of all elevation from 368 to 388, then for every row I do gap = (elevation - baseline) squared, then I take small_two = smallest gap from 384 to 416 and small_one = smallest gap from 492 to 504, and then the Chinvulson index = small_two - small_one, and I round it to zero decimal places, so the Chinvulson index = -67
